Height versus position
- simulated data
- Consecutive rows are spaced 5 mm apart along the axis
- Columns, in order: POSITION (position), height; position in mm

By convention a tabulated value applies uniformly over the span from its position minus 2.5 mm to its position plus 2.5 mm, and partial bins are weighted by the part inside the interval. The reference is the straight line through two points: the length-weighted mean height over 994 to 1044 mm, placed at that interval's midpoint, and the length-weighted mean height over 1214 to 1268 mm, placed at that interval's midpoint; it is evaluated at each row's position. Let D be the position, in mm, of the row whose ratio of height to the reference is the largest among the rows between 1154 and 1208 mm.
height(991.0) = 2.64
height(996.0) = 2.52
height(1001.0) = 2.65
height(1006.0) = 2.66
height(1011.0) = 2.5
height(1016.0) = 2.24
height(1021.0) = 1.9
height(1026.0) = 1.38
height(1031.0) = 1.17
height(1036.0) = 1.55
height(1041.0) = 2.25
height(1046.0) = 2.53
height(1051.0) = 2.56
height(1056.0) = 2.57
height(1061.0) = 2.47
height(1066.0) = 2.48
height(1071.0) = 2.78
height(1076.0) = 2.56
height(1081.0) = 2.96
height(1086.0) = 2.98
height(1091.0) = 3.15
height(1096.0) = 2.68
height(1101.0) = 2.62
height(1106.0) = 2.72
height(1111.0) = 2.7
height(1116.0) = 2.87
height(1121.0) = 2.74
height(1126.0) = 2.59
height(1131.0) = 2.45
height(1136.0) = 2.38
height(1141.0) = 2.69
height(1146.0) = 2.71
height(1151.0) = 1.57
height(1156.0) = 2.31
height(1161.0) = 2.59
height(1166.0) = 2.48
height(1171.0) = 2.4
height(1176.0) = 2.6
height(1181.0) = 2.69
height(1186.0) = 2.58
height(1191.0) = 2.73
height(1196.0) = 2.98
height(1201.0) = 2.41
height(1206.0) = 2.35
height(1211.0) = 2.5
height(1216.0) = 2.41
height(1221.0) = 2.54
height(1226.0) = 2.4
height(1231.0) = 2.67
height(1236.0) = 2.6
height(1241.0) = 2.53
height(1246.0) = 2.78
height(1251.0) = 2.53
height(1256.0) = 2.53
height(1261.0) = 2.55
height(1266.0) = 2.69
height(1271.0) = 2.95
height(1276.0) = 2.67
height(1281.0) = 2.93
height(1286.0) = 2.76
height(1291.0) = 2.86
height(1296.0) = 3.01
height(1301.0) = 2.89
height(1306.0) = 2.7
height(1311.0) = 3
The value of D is 1196.0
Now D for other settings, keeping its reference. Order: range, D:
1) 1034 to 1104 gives 1091.0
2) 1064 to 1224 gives 1091.0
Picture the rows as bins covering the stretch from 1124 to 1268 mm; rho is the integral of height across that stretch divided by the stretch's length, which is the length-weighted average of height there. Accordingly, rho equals 2.52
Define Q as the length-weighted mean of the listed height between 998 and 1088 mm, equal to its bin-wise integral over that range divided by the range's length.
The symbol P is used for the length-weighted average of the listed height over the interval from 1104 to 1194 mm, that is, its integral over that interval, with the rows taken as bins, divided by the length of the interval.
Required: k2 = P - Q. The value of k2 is 0.20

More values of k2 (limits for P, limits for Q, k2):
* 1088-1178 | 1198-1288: -0.03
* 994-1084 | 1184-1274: -0.28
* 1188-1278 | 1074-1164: -0.03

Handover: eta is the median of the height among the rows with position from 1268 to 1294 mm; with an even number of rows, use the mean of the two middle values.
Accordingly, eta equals 2.86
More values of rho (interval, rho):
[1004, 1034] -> 1.96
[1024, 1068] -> 2.11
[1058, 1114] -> 2.74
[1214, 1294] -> 2.65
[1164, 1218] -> 2.56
